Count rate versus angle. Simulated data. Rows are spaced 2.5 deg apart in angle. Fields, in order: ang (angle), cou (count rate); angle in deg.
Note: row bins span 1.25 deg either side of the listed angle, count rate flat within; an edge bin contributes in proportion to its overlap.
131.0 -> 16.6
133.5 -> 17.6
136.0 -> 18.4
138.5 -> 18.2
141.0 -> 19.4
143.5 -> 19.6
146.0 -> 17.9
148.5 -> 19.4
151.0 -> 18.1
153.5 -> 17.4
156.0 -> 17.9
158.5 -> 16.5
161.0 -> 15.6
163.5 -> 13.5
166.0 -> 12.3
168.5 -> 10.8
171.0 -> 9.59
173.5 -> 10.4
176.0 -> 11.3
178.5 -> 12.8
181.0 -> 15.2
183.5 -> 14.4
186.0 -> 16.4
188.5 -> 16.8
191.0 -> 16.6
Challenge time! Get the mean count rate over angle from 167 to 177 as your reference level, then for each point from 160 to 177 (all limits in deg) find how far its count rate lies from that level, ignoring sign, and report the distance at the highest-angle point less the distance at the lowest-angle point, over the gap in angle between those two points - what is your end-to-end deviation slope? -0.3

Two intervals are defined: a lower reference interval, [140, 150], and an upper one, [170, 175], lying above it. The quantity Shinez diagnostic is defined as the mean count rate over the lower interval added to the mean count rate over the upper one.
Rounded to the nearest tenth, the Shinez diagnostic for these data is 29.1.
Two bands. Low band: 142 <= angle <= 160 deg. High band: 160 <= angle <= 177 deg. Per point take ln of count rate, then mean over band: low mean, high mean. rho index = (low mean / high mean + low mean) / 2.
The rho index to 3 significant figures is 2.03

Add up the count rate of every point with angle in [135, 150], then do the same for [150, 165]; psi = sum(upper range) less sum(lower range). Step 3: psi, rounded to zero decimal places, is -14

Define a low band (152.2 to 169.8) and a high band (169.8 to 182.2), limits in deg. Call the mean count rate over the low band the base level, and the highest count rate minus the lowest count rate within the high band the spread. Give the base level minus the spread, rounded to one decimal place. 9.2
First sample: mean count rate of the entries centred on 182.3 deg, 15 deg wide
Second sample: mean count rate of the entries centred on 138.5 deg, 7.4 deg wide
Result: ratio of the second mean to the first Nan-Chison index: 1.29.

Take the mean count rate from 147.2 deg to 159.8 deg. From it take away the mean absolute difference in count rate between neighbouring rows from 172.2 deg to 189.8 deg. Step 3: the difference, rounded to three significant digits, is 16.5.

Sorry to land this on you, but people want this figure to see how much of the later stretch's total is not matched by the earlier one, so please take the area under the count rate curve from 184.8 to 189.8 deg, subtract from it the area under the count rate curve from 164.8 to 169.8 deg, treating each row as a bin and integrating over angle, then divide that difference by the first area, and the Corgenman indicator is 0.3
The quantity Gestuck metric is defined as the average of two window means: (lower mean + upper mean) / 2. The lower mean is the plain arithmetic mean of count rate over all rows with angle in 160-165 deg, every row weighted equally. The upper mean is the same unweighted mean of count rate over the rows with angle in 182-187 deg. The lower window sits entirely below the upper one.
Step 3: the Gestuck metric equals 15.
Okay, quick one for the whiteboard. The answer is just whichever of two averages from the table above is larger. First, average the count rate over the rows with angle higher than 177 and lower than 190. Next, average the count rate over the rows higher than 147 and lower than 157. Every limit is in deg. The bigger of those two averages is 18.2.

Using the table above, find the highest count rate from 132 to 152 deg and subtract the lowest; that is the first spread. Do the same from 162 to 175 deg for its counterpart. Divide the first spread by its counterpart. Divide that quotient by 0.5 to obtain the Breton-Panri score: 1.0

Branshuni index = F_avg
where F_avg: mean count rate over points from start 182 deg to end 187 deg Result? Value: 15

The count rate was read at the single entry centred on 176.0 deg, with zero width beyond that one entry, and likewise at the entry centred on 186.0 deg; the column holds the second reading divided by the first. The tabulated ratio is 1.5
